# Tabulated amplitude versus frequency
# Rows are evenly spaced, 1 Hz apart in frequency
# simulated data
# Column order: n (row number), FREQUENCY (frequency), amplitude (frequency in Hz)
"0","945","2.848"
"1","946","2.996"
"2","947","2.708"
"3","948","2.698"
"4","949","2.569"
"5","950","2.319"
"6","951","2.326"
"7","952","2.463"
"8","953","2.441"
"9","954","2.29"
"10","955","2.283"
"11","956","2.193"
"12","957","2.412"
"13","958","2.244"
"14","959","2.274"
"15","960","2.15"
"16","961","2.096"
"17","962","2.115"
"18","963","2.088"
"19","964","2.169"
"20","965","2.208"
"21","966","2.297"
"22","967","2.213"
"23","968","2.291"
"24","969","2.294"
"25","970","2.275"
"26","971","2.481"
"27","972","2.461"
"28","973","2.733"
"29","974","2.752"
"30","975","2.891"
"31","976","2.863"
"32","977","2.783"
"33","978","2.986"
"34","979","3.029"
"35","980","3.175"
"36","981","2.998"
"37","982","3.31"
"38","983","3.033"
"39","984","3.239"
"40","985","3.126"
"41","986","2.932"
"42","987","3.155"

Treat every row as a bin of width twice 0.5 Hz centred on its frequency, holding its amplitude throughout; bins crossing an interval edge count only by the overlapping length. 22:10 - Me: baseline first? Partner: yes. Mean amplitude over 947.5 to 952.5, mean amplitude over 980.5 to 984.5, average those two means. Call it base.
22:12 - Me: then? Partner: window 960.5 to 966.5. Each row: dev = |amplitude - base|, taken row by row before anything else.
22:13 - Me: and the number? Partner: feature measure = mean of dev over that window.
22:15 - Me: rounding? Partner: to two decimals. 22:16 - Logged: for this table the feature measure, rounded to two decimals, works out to 0.65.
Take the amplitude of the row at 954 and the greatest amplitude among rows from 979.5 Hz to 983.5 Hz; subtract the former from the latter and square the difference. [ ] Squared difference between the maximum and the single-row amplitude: 1.0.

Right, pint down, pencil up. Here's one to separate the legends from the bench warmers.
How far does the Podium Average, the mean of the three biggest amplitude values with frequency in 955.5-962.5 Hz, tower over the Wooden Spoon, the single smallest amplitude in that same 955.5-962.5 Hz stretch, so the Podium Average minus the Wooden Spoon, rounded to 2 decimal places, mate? 0.21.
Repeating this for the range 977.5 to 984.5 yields 0.26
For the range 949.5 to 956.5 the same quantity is 0.22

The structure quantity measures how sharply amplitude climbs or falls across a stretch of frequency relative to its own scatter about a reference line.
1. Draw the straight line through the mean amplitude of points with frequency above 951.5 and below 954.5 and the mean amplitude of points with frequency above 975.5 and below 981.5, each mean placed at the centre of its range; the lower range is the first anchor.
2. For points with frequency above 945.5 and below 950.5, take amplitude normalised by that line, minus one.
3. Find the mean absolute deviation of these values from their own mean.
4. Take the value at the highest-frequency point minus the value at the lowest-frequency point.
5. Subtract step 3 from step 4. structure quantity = -0.43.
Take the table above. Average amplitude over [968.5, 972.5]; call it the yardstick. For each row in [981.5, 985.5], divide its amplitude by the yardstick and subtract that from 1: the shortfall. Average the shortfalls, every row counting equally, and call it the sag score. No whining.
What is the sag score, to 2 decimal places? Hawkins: -0.34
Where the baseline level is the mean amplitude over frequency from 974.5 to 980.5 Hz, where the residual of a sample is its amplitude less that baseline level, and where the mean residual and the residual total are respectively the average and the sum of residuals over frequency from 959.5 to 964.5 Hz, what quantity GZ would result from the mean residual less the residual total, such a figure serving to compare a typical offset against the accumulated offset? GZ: 3.3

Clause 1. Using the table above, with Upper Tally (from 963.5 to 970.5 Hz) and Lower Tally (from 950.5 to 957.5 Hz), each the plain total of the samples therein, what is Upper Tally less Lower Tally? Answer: -1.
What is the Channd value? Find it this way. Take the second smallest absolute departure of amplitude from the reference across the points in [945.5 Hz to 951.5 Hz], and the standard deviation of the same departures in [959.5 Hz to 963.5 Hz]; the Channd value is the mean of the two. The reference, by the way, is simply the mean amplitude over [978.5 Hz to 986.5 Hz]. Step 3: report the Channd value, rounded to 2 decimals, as 0.21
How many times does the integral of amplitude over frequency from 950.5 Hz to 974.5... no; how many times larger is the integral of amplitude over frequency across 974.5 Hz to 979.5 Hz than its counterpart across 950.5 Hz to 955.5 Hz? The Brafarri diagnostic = 1.23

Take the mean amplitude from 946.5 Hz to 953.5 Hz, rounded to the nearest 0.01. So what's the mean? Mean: 2.50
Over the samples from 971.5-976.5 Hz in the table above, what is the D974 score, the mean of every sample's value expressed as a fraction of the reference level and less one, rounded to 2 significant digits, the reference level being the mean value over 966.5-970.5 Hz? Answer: 0.21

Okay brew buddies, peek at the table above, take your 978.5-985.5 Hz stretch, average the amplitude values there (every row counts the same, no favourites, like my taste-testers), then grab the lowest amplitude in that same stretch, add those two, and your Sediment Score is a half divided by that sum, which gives 0.082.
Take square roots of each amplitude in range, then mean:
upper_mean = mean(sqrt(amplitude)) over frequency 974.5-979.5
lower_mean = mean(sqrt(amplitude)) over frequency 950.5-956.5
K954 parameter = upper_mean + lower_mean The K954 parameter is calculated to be 3.23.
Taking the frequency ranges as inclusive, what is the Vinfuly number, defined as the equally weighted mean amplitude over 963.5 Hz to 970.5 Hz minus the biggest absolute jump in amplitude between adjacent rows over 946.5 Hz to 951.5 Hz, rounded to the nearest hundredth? 2.00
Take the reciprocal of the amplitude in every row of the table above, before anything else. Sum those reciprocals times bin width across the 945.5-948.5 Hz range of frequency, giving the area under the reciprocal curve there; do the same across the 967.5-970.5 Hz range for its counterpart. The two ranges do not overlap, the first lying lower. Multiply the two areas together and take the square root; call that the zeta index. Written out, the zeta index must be 1.19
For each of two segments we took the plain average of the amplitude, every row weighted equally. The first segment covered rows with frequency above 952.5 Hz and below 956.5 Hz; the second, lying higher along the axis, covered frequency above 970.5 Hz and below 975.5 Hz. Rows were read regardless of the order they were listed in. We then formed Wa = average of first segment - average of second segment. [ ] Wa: -0.4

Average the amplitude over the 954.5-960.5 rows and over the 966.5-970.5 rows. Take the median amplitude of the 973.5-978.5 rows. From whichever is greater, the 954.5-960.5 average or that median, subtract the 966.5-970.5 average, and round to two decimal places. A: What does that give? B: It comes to 0.59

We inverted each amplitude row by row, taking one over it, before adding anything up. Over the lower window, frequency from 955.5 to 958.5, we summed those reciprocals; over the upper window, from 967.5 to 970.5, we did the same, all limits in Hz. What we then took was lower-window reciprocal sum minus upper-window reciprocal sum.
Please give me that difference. 0.0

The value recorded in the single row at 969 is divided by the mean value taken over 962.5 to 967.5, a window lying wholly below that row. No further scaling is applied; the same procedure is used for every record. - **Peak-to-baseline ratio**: 1.05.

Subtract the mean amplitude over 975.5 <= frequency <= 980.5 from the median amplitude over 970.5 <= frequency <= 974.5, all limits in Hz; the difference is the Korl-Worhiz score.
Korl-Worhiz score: -0.4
